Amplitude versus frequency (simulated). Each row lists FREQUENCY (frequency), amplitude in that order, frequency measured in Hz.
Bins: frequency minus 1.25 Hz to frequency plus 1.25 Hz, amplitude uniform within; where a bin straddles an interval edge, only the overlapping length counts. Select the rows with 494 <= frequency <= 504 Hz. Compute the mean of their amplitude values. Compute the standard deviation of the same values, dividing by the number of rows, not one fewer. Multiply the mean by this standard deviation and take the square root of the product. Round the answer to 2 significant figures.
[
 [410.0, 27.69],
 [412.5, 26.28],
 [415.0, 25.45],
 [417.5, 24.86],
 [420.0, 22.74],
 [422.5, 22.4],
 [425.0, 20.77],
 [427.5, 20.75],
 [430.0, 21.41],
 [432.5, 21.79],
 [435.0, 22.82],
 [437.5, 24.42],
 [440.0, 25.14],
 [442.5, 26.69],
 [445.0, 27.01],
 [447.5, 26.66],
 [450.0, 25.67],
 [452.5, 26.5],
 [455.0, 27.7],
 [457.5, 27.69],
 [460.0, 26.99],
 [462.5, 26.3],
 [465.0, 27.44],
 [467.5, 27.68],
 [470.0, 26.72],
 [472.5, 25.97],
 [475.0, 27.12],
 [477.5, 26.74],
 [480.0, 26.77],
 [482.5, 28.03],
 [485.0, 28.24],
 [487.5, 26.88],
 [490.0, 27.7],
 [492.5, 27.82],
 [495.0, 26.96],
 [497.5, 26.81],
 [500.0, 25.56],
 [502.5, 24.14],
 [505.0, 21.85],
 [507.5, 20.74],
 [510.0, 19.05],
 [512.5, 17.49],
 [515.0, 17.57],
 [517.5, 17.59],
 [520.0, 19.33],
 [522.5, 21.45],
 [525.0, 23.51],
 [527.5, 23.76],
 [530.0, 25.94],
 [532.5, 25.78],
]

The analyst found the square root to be 5.4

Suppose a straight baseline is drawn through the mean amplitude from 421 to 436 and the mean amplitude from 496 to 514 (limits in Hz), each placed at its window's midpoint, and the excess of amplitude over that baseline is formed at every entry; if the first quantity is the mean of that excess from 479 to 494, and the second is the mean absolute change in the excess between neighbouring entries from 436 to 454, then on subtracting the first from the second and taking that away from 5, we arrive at 9.69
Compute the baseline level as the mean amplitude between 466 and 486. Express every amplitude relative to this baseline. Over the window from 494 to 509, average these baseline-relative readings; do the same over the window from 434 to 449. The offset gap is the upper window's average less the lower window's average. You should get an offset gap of -1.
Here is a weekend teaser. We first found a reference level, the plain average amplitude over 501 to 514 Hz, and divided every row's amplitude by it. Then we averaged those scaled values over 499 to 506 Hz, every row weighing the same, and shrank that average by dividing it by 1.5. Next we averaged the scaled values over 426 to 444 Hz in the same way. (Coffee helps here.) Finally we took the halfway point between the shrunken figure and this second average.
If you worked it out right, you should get 0.95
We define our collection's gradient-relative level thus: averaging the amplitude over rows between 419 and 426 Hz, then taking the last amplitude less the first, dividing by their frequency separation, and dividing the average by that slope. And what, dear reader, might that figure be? -56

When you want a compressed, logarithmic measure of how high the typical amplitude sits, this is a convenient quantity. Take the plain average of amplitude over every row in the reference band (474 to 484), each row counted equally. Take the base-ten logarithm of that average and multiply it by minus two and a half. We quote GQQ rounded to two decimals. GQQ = -3.59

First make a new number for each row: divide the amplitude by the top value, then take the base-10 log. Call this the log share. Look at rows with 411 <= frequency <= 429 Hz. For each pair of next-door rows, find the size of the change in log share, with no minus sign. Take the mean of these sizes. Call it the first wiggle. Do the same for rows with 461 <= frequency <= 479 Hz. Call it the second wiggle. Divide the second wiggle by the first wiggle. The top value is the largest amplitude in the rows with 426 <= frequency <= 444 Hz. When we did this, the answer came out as 0.73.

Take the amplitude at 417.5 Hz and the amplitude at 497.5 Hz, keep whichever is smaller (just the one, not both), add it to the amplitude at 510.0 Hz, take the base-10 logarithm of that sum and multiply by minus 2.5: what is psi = -4.11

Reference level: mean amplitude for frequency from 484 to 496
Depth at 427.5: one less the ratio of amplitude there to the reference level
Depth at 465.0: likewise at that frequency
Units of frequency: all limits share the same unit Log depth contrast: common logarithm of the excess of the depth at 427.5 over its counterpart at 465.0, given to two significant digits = -0.61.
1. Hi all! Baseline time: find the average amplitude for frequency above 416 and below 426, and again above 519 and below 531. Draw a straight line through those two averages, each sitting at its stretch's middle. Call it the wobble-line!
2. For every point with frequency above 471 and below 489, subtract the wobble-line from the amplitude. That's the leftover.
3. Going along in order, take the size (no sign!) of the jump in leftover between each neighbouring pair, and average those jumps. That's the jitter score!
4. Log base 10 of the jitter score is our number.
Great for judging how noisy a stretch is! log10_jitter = -0.14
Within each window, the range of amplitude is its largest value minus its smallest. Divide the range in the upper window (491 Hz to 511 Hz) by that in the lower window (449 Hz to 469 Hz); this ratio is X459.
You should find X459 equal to 4.3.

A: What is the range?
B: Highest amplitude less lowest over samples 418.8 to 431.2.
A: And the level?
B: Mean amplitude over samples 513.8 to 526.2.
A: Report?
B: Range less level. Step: -17.9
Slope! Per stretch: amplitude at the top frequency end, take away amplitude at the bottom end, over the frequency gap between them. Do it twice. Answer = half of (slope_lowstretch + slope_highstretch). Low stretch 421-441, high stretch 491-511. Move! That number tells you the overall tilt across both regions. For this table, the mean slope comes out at -0.172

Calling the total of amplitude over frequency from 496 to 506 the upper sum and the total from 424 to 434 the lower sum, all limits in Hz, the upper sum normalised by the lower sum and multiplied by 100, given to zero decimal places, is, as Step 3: 116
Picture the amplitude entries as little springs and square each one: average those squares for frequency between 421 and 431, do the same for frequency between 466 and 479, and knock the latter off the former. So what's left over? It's -265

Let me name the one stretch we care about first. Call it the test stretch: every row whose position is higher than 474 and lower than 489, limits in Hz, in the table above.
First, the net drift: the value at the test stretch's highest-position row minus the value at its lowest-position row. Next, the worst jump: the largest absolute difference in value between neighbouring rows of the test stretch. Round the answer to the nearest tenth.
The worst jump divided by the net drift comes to -5.7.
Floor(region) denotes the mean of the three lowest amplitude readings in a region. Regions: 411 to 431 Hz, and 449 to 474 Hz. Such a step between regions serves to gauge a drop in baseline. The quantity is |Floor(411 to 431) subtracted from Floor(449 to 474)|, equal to 5.0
